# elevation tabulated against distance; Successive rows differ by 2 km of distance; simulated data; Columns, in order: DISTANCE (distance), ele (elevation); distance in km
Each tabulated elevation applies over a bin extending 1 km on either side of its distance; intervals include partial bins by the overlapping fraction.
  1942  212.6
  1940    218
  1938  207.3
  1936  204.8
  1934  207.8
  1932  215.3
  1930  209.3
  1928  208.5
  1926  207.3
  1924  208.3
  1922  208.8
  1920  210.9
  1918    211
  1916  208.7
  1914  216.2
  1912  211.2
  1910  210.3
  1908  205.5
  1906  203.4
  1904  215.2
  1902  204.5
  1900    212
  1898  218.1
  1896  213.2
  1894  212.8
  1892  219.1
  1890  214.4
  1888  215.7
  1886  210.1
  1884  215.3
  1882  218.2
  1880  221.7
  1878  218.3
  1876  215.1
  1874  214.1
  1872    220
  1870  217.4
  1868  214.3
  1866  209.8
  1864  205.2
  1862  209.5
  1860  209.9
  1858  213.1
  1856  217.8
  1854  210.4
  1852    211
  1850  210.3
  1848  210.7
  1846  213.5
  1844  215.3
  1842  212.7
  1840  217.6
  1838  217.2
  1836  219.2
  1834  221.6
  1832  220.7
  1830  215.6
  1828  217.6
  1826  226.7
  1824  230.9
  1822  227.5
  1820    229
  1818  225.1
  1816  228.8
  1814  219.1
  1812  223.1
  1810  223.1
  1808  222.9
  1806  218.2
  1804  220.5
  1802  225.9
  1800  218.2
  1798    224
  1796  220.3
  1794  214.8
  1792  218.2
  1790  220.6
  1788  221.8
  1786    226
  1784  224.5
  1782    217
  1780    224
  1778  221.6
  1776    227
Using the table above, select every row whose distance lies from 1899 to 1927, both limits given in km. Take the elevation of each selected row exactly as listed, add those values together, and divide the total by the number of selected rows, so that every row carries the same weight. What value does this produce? 210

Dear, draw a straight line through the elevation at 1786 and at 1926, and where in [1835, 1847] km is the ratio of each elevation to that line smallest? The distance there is 1842 km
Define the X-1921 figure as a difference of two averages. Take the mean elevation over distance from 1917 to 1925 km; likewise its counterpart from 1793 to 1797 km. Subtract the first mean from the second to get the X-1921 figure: 8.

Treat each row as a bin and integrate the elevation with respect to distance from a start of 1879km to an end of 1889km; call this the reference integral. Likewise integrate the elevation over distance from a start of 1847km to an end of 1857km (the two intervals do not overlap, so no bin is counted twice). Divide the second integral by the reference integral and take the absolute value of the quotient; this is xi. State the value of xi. 0.98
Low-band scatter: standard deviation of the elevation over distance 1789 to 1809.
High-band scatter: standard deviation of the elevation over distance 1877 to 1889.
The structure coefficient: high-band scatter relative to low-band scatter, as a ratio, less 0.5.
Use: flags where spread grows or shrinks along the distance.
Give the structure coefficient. 0.7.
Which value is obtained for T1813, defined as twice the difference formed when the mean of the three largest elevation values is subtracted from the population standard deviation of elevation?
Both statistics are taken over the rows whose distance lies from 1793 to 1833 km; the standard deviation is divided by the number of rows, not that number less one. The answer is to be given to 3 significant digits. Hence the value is -450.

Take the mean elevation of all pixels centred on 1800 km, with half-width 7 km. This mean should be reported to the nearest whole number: 220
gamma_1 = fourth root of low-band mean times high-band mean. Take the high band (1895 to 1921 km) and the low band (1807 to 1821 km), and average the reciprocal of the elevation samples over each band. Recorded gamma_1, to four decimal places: 0.0678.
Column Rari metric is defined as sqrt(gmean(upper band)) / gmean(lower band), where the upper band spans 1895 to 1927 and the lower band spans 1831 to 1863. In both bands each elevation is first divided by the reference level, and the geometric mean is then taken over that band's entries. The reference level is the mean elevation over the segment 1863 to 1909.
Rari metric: 0.99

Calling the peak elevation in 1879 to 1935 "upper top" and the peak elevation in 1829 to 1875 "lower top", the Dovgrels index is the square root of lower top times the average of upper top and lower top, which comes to 222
